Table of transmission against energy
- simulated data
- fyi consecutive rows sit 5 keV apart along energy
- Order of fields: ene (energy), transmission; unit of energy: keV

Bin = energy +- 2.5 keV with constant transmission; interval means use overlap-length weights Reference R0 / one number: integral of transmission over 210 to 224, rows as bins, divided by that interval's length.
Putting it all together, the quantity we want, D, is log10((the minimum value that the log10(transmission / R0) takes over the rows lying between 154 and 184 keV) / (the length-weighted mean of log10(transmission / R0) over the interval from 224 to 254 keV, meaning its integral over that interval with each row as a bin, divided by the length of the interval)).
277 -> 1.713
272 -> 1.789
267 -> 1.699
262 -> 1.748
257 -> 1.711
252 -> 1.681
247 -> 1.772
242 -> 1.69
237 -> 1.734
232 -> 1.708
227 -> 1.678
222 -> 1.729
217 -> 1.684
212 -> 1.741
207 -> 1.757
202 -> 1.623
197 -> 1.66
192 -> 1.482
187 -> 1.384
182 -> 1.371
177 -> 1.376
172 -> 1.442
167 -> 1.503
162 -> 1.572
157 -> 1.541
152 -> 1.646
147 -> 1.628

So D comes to 1.8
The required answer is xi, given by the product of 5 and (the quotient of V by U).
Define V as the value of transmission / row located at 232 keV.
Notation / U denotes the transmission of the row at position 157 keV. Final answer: 5.54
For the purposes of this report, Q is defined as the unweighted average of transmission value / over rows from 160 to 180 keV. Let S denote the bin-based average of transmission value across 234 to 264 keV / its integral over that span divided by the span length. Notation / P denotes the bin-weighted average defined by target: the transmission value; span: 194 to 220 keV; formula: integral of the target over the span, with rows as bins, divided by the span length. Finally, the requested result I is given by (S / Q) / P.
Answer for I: 0.69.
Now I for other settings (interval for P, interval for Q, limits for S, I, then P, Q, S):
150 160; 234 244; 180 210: 0.57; 1.59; 1.71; 1.55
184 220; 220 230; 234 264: 0.63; 1.62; 1.70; 1.72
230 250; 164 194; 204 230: 0.70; 1.73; 1.43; 1.72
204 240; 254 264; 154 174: 0.51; 1.72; 1.73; 1.52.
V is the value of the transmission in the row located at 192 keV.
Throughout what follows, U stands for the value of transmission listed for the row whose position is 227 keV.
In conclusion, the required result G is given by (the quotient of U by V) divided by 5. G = 0.23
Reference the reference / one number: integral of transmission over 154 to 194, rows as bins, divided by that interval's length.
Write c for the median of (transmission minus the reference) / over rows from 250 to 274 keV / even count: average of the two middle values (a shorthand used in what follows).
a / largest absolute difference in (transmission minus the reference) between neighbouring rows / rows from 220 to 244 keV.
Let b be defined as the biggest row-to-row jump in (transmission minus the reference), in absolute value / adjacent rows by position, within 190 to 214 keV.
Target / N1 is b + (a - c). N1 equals -0.02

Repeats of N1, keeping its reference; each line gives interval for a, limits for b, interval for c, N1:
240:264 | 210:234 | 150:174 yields 0.07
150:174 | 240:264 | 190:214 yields 0.00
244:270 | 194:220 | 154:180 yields 0.18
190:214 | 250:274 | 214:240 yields 0.02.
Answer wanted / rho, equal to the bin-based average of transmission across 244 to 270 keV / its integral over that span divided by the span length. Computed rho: 1.723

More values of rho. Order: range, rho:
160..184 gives 1.452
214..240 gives 1.707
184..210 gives 1.580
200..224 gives 1.708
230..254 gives 1.718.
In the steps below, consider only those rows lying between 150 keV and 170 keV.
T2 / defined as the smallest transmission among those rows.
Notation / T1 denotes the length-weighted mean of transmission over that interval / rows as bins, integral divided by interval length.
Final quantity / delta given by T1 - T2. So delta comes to 0.057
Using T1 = 1.56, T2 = 1.503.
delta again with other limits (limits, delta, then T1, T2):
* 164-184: 0.057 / 1.43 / 1.371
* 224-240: 0.029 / 1.71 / 1.678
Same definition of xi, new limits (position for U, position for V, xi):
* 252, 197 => 4.94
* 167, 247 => 5.89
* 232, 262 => 5.12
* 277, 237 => 5.06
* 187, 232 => 6.17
